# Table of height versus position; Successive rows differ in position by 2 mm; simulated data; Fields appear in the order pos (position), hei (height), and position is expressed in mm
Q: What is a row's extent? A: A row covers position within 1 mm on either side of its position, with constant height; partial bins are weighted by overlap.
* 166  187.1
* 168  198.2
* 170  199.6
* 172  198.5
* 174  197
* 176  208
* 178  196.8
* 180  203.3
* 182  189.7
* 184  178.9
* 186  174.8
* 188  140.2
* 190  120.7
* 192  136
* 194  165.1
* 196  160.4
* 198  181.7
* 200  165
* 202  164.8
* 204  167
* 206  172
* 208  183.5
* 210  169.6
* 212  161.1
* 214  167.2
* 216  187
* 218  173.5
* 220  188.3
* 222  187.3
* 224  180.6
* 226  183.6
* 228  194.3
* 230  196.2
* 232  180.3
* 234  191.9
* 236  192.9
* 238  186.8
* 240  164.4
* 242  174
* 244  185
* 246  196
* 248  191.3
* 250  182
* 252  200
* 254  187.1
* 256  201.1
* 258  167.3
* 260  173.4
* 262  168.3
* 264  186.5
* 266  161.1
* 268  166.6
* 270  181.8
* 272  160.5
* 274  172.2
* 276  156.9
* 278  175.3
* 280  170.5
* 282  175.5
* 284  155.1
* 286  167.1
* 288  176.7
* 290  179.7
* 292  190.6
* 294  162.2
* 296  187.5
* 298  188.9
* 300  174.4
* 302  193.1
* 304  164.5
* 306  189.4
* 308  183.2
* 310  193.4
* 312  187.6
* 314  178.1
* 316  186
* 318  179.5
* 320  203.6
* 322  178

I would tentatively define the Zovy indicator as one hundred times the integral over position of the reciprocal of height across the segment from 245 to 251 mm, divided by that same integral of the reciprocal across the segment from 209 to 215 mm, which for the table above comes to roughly 88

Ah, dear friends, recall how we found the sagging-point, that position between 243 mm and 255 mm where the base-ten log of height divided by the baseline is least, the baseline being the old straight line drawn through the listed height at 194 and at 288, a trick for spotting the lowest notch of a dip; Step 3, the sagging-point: 250 mm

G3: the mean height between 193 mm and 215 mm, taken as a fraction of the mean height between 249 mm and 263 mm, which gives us 0.92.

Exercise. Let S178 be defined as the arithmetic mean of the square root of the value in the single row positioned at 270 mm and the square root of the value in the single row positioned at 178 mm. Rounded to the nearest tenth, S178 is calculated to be 13.8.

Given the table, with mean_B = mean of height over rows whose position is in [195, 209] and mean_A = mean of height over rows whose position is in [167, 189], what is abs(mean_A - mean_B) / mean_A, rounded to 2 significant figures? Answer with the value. 0.10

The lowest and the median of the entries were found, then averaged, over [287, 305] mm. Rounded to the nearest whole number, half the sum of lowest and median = 171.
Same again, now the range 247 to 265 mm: 177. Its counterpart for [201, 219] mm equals 165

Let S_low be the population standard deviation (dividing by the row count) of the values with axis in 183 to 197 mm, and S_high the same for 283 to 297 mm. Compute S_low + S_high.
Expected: 32.3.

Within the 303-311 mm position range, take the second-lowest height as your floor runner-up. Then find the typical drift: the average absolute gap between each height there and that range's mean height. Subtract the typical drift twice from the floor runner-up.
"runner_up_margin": 165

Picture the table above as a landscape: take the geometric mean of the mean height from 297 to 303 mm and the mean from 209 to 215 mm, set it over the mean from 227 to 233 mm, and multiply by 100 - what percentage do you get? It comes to 92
